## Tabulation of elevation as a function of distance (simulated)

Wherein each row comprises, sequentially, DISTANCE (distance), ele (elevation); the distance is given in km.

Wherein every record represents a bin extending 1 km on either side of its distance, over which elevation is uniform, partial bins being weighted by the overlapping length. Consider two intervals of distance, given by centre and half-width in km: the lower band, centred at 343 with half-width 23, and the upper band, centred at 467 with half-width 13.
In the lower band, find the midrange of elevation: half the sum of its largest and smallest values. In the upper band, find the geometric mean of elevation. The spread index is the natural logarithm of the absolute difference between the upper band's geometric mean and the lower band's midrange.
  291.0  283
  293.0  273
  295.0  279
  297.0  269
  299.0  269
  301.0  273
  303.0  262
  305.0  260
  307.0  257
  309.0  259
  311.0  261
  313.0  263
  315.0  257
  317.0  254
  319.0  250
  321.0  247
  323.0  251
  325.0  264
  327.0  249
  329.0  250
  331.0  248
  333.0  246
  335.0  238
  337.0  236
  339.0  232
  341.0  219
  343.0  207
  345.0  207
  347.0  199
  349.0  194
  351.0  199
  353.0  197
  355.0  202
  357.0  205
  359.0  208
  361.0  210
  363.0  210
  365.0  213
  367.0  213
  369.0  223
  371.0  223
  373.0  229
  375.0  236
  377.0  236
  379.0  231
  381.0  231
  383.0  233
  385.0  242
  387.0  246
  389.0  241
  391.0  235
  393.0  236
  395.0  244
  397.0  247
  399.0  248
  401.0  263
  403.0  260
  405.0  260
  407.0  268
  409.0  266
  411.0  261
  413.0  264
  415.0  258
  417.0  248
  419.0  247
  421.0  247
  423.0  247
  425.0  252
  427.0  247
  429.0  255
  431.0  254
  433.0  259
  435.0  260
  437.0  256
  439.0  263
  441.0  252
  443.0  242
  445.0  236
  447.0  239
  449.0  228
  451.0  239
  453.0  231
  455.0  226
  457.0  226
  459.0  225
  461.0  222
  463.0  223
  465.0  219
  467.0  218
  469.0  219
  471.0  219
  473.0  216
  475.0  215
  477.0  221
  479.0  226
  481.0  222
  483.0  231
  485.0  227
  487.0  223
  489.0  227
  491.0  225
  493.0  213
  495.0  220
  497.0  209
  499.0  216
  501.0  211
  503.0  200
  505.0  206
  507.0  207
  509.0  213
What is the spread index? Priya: 2.1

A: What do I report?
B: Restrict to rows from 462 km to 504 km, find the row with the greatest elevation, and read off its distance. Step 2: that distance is 483.0 km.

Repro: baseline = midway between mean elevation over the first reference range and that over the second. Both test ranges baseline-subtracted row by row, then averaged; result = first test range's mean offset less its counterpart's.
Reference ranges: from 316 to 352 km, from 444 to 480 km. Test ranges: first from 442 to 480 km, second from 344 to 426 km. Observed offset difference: -8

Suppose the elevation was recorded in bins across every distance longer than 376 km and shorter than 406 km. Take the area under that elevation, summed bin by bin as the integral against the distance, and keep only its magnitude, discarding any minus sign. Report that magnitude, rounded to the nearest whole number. 7306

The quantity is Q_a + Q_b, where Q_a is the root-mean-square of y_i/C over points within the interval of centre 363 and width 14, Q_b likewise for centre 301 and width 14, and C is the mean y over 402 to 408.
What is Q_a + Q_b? 1.82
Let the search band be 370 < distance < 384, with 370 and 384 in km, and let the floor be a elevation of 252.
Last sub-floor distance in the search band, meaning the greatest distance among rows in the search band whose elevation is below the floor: 383.0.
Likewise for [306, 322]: 321.0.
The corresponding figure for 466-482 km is 481.0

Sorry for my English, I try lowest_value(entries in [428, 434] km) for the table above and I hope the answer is 254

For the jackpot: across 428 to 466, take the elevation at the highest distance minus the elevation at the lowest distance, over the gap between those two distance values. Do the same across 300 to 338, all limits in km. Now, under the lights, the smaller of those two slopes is -1.0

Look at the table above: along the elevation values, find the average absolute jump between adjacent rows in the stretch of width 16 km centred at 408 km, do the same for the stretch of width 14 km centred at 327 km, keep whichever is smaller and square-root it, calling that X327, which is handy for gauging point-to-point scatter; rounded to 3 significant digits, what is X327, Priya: 1.96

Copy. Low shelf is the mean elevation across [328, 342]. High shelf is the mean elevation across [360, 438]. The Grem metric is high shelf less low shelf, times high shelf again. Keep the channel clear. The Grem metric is 1251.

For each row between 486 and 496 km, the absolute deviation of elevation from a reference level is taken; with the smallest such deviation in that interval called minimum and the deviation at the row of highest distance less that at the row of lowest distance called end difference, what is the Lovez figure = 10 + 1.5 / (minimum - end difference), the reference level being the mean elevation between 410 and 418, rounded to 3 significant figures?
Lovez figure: 10.1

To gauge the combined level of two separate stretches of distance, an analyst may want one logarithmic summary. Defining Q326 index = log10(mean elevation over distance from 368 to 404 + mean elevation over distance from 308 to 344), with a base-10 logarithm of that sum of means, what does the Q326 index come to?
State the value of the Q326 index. 2.69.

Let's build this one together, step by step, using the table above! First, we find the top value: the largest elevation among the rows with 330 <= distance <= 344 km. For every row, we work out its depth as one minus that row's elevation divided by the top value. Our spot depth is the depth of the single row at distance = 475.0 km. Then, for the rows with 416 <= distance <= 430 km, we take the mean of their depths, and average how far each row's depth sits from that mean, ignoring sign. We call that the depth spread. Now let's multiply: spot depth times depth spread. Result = 0.0014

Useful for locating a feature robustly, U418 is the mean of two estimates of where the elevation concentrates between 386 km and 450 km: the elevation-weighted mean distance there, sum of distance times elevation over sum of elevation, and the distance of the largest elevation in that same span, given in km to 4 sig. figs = 412.5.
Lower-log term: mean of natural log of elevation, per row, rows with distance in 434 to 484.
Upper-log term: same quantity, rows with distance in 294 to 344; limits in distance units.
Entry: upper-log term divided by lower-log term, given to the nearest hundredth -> 1.02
